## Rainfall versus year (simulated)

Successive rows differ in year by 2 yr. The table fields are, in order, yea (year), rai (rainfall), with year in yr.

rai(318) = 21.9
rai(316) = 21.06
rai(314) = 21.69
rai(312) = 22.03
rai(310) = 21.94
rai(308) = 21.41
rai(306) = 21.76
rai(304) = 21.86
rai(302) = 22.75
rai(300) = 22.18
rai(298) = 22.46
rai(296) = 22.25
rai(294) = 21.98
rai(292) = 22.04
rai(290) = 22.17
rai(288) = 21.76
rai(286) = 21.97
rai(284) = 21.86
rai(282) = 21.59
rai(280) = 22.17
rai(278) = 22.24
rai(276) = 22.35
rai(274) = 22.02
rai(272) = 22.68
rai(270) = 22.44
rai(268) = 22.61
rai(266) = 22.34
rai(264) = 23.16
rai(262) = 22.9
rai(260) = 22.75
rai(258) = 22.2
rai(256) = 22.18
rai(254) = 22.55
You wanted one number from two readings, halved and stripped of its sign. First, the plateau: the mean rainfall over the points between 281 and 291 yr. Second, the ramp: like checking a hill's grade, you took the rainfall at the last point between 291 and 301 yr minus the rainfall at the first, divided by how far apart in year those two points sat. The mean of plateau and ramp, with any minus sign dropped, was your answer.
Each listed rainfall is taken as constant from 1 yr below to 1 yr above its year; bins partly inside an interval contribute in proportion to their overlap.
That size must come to 10.9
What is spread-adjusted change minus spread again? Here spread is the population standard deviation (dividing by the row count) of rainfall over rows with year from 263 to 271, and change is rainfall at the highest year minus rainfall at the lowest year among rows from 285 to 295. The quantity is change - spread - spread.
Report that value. -0.62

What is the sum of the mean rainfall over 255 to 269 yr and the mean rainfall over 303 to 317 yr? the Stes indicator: 44.3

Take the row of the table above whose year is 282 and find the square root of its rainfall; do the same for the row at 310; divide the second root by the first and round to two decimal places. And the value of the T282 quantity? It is 1.01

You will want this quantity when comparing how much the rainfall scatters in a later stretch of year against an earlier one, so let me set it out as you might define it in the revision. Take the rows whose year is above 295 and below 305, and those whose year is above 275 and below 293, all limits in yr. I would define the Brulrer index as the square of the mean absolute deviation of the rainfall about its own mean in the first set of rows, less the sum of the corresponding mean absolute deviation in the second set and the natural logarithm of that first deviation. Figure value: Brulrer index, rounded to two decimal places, 1.27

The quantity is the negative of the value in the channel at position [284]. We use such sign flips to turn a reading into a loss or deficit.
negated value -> -21.9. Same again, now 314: -21.7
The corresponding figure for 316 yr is -21.1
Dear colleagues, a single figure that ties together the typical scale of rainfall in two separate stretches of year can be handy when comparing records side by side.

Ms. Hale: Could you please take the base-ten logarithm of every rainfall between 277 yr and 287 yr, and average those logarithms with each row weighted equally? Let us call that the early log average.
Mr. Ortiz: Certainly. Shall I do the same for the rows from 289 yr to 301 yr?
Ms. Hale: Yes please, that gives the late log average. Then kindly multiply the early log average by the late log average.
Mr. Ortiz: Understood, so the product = 1.81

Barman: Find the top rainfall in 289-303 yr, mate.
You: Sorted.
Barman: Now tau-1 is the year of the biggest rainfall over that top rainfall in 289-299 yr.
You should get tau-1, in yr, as 298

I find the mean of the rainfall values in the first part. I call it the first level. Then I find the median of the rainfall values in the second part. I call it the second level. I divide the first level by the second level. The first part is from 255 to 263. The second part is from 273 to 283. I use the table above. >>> 1.02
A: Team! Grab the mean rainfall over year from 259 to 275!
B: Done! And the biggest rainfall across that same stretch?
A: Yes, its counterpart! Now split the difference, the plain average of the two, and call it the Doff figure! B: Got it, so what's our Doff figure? 22.9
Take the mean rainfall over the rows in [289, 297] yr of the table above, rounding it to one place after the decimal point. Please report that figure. 22.1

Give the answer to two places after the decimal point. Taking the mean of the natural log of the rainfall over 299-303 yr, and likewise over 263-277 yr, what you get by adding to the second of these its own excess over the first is 3.12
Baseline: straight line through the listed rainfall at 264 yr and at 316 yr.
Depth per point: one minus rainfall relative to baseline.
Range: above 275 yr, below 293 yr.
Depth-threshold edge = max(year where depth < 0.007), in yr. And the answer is 292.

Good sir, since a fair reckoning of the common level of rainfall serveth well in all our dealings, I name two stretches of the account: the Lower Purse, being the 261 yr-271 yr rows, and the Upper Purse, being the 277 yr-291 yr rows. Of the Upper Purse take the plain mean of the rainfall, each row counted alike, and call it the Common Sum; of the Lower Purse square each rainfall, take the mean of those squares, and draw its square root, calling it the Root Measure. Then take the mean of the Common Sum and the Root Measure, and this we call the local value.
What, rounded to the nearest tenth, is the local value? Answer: 22.3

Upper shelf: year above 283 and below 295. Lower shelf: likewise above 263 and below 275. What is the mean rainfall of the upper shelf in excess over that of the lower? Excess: -0.58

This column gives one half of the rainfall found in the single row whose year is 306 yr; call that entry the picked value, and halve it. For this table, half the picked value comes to 10.9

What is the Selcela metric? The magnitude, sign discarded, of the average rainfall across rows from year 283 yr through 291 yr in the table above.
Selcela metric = 21.9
